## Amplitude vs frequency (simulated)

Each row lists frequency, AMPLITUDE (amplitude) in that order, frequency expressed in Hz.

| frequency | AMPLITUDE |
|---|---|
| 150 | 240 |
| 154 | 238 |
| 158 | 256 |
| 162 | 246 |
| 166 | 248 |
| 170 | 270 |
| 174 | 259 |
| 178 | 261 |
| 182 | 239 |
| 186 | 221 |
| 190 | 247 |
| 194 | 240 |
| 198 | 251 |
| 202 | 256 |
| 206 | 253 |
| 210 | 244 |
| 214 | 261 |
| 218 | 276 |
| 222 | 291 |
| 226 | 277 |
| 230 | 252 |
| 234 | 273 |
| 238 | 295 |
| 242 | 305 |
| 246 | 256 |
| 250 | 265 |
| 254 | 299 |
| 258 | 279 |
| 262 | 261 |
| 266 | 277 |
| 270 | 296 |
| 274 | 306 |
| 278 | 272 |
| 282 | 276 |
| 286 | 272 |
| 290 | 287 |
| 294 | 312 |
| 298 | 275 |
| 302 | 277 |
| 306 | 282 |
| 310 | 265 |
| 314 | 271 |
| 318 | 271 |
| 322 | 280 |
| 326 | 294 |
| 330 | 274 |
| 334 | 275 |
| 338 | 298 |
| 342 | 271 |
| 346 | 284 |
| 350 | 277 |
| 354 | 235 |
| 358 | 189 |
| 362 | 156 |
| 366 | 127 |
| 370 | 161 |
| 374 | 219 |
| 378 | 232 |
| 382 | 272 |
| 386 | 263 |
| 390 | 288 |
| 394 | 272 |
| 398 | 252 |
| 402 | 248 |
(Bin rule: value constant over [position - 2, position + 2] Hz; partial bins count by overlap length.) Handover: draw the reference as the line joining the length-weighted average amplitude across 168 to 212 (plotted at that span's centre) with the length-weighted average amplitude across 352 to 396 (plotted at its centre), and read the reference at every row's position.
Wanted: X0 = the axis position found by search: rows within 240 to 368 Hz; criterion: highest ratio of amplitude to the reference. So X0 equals 294 Hz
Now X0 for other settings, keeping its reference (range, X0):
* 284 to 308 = 294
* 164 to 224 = 222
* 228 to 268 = 242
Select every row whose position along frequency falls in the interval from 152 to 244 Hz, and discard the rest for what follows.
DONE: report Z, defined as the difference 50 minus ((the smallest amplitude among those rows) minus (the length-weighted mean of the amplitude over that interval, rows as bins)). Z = 88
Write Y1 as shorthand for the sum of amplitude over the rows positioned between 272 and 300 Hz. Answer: 2000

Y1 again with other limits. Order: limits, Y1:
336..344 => 569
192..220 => 1781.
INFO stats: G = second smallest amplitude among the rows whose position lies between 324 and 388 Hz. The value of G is 156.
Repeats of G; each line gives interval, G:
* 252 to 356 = 261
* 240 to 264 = 261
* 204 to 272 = 252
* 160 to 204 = 239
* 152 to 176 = 246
